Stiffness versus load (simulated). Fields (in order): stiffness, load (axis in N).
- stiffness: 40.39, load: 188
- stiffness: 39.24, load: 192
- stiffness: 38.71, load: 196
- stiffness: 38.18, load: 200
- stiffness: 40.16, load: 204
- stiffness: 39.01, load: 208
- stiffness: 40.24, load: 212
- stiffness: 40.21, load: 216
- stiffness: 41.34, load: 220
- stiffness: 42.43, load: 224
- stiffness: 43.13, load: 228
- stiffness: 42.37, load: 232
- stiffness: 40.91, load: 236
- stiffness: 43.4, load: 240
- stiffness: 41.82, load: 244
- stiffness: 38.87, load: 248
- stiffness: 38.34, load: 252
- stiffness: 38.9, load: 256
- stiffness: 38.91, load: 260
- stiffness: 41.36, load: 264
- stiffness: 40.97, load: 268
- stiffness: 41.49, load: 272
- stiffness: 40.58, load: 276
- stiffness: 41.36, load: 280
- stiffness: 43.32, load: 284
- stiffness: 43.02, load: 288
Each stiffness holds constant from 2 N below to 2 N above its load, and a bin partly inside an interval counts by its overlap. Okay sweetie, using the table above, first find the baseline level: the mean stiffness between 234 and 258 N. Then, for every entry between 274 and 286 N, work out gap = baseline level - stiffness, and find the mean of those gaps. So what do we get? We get -1.4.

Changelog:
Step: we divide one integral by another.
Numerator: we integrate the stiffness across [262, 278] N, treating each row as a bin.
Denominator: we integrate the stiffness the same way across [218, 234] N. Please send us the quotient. 0.97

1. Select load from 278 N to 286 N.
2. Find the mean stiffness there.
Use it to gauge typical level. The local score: 42.3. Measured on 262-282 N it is 41.2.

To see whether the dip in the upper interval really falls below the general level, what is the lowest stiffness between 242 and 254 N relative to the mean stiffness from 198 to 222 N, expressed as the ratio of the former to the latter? 0.962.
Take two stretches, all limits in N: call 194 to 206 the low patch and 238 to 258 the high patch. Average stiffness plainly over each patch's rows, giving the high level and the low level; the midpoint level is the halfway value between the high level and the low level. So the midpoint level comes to 39.6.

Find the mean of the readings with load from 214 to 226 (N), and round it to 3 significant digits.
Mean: 41.3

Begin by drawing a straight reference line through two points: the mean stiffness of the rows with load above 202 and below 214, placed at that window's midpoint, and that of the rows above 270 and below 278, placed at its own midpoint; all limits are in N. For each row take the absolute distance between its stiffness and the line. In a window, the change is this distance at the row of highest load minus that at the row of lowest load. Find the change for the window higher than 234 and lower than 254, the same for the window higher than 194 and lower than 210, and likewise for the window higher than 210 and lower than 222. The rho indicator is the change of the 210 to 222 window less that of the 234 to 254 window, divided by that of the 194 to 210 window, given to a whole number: 10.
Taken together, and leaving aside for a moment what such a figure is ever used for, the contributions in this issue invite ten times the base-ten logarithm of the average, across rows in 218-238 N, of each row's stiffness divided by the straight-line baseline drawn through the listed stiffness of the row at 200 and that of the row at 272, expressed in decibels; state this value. 0.27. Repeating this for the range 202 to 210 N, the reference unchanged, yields 0.13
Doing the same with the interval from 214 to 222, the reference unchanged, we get 0.19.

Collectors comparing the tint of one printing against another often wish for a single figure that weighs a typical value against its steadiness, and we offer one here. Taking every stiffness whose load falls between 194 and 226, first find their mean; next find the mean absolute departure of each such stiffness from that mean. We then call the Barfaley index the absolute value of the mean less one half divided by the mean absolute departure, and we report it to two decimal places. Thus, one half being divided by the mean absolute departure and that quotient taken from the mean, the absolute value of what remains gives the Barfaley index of 39.56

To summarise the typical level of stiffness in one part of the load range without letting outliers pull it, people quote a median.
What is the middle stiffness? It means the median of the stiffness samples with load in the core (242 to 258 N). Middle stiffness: 38.9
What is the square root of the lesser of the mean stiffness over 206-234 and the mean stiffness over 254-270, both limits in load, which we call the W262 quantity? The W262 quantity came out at 6.33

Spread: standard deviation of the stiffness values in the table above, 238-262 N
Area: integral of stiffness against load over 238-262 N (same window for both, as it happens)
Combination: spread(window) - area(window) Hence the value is -959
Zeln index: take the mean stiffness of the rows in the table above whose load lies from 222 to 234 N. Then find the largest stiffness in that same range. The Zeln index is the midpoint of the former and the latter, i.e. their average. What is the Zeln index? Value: 42.9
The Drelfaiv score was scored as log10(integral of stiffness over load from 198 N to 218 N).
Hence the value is 2.898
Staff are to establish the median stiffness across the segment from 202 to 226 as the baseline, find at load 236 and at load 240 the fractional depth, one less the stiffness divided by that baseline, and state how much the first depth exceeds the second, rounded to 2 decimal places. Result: 0.06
